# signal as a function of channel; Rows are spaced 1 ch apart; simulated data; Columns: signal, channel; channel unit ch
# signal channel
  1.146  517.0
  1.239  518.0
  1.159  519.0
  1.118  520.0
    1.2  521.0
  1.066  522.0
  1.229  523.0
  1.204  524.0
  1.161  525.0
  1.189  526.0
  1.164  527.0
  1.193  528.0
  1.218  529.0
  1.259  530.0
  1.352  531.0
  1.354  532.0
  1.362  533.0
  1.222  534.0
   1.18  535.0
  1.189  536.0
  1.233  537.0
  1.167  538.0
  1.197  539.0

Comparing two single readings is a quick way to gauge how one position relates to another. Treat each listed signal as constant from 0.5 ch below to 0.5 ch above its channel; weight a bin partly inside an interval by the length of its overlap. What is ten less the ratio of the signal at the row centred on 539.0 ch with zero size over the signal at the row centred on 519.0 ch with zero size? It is 8.97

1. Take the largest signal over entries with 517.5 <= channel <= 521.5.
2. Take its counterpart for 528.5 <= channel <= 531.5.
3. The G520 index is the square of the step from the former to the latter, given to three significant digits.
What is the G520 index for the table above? 0.0128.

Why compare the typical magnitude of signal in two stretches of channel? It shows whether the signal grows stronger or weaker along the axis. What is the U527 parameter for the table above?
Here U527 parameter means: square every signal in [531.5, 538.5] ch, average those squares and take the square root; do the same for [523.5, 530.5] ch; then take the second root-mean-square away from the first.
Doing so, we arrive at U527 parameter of 0.047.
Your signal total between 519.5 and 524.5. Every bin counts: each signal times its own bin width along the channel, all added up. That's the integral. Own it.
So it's 6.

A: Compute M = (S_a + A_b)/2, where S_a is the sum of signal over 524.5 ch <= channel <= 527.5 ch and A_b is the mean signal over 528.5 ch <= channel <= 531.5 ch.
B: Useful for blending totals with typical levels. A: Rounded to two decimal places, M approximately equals 2.40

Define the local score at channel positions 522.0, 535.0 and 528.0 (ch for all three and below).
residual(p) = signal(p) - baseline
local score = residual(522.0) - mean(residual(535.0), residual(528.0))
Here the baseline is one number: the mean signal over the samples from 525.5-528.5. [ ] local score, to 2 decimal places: -0.12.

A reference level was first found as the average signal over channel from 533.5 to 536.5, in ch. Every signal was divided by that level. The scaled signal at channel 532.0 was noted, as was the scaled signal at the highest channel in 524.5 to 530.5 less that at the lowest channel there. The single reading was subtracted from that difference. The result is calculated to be -1.05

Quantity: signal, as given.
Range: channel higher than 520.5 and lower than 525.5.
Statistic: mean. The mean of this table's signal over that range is 1.17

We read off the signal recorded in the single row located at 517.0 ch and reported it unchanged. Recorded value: 1.146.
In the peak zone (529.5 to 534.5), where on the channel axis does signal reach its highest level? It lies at 533.0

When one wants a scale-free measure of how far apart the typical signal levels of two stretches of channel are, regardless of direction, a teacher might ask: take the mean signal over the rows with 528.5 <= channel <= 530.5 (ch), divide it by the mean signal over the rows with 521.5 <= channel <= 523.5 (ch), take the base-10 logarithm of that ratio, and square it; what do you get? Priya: 0.0011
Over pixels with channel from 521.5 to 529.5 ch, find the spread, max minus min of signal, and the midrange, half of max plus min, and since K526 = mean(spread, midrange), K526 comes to 0.66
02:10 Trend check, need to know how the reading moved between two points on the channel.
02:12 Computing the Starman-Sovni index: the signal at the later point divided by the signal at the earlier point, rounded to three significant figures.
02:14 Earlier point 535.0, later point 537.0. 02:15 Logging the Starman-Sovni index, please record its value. 1.04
